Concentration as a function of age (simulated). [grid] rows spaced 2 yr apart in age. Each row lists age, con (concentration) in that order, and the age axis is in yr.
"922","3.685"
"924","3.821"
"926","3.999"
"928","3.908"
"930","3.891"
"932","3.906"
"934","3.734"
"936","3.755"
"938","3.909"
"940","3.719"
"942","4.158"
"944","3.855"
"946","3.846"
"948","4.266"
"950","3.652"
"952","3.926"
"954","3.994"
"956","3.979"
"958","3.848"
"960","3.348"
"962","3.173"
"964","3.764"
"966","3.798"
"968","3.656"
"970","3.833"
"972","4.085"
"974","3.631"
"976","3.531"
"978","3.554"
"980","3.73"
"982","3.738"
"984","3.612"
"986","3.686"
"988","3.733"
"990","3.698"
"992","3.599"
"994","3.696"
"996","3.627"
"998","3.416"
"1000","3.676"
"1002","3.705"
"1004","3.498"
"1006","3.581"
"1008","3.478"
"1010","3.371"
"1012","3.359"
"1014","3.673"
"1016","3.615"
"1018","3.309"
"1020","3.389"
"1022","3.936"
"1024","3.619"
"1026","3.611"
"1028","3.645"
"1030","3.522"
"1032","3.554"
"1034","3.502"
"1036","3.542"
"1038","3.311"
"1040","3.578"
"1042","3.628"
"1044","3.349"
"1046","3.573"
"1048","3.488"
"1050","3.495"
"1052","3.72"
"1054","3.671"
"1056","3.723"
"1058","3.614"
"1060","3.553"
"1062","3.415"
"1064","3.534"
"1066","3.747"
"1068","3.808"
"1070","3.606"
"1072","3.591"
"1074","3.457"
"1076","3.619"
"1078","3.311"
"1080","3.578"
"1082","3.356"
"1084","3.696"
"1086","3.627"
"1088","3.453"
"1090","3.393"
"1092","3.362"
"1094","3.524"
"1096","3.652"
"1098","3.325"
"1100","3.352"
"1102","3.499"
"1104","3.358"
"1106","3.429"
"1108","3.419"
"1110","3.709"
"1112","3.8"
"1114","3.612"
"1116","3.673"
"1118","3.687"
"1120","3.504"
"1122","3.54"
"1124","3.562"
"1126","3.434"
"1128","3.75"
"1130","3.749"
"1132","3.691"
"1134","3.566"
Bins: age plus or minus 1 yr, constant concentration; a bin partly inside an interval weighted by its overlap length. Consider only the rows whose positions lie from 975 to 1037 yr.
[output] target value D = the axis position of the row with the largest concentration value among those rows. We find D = 1022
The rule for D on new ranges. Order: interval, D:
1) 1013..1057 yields 1022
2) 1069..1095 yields 1084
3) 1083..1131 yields 1112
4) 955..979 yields 972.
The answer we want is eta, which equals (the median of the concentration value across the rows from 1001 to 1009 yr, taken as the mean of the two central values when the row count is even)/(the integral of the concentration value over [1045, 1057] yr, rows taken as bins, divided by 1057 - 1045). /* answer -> 0.98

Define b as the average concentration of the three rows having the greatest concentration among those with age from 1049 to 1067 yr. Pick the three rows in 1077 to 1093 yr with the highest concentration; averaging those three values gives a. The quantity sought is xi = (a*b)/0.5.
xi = 27.1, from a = 3.63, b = 3.73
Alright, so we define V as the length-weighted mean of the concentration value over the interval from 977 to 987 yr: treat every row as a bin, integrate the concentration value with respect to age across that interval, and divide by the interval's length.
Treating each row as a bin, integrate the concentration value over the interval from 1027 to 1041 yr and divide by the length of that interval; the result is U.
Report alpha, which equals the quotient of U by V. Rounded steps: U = 3.52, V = 3.66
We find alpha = 0.96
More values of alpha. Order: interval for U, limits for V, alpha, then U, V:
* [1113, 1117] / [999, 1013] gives 1.03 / 3.64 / 3.52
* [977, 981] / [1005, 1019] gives 1.05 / 3.64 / 3.48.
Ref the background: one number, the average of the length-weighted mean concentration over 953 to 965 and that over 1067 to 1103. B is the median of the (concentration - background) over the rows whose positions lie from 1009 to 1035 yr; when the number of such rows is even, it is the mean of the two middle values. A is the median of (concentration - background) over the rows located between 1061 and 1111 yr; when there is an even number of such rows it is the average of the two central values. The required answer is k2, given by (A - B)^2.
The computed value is 0.00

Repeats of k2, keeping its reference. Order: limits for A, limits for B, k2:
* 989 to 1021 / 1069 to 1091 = 0.00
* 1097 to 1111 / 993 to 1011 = 0.03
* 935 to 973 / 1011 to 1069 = 0.07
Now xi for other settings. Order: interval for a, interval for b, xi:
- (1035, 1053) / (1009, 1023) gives 27.3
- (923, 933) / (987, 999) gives 29.2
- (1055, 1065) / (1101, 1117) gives 27.1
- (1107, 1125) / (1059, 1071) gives 27.8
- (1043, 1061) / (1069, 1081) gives 26.7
